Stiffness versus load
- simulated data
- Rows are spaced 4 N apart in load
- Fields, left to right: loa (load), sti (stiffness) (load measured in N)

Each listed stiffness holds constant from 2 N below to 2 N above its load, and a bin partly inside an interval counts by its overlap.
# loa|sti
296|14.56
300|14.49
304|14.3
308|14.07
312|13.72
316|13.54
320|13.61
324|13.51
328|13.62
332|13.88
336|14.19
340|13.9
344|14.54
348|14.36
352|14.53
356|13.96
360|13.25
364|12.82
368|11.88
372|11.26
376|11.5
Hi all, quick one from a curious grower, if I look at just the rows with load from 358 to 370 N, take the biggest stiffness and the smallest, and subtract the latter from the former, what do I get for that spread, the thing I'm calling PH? 1.4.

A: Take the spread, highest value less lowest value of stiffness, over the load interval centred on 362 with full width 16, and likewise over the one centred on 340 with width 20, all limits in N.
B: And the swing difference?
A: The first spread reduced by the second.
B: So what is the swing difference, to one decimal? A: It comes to 1.4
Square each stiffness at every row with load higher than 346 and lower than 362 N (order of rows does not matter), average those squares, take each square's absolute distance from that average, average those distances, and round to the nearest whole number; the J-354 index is 12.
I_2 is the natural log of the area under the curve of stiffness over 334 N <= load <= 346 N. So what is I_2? 5.14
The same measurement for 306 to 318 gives 5.11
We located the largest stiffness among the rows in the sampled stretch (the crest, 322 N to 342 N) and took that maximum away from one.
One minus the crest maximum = -13.2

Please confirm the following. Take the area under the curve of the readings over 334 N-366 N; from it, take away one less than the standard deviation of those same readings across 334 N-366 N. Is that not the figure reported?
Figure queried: 447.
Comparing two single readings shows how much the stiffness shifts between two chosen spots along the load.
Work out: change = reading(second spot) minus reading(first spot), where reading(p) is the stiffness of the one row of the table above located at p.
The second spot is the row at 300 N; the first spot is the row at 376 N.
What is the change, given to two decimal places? 2.99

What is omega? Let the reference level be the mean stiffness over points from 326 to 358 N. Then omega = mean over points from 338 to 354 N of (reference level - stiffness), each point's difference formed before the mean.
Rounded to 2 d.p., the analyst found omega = -0.21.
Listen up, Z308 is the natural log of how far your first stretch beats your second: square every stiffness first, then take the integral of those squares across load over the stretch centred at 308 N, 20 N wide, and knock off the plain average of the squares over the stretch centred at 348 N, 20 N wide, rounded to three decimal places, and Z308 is 8.225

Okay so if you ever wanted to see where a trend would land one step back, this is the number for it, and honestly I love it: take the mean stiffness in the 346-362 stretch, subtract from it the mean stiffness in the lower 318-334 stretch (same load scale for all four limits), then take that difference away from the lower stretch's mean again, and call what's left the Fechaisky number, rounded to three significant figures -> 13.3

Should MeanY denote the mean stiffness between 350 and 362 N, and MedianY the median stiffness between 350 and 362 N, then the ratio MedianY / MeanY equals 1.00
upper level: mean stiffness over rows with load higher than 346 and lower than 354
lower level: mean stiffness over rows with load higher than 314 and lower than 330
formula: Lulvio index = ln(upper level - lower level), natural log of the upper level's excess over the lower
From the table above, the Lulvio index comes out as -0.1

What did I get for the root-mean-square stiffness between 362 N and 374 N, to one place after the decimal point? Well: 12.0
